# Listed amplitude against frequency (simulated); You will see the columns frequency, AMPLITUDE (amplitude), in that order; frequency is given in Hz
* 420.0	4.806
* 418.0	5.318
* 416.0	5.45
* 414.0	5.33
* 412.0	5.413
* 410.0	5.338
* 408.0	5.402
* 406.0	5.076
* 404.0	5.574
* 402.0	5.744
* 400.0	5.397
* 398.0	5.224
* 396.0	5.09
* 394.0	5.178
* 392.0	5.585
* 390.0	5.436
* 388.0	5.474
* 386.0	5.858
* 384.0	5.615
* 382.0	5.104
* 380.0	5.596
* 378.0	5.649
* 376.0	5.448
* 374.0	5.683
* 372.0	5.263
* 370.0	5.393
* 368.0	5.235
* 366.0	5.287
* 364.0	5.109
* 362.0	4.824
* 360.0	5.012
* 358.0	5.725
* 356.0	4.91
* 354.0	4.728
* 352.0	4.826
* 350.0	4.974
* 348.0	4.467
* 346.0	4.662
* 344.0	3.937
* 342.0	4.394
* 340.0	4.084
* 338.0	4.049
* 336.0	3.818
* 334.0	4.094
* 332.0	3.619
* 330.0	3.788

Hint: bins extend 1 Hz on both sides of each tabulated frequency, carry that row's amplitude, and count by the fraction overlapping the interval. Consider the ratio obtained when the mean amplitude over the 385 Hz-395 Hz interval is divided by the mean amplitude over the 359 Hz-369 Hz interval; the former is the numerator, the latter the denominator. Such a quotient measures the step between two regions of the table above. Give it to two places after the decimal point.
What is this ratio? 1.08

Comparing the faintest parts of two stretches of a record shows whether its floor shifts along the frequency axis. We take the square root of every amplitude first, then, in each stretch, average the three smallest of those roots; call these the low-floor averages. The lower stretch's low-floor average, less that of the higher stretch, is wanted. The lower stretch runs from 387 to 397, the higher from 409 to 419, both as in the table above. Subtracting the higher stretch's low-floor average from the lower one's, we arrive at -0.02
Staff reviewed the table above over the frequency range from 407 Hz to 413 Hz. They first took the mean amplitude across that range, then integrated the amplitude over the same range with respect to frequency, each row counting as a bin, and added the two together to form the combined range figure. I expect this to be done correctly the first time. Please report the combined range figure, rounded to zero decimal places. 38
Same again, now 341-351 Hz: 49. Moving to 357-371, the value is 78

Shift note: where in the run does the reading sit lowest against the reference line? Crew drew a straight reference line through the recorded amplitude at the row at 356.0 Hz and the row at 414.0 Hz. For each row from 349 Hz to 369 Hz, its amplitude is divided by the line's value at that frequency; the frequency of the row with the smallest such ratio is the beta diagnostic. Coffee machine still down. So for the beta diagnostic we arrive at 354.0 Hz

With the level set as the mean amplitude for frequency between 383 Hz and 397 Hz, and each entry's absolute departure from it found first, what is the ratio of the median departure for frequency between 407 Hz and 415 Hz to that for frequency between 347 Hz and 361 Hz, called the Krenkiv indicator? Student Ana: 0.2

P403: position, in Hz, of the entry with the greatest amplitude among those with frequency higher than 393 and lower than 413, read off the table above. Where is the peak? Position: 402.0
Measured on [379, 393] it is 386.0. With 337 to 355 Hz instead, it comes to 350.0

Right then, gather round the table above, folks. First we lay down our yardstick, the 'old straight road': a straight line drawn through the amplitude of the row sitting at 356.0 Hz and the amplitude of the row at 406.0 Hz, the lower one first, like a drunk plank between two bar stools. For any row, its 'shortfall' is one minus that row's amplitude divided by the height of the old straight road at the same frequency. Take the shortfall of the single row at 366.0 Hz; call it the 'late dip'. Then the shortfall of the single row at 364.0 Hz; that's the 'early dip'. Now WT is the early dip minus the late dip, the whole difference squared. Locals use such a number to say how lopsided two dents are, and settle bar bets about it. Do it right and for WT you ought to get 0.0012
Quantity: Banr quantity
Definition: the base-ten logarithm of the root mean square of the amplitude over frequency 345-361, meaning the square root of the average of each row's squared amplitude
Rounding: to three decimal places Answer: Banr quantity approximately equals 0.692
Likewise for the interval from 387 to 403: 0.732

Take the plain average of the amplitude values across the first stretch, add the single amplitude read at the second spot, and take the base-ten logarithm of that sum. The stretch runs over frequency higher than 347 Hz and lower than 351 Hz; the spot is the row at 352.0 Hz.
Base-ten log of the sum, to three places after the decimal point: 0.980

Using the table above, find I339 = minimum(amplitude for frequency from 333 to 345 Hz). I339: 3.818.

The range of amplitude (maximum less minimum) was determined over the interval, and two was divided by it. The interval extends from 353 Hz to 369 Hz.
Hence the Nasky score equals 2.0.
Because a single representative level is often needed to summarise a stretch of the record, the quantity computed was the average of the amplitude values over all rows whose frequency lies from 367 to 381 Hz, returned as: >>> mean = 5.47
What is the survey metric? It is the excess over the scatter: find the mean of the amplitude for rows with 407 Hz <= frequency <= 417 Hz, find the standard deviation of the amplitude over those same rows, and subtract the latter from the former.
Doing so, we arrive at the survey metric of 5.34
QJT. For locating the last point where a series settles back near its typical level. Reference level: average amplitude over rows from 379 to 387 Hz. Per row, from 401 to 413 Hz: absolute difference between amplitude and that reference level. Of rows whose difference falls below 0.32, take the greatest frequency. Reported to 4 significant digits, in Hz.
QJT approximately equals 412.0 Hz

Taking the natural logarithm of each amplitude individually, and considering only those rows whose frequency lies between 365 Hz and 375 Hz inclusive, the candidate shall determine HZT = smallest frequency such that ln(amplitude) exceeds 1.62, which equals 366.0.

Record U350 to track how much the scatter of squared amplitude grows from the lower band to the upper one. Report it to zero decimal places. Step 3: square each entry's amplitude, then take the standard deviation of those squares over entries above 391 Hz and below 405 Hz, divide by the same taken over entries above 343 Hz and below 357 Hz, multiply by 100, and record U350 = 84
